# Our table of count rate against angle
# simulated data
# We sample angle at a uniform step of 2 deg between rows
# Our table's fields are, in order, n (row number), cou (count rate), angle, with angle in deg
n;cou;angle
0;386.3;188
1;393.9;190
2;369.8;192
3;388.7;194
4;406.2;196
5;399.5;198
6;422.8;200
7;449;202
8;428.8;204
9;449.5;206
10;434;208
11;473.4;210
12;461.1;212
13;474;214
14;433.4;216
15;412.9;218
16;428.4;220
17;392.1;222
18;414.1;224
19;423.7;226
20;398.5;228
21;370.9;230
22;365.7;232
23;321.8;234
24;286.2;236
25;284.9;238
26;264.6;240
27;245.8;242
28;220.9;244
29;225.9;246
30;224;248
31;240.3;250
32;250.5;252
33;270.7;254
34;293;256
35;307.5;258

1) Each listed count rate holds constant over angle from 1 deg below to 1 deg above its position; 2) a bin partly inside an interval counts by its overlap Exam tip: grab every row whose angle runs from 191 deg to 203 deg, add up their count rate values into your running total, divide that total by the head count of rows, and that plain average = 406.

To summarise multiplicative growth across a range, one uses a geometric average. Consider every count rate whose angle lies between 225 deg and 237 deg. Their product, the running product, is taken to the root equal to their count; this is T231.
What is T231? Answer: 358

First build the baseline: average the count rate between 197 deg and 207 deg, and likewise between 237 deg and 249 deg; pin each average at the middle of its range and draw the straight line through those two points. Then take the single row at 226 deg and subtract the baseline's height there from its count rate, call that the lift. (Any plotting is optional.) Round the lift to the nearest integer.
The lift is 102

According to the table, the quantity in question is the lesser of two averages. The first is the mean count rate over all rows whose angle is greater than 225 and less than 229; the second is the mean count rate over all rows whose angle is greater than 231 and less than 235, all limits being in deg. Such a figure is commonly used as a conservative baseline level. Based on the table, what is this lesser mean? 344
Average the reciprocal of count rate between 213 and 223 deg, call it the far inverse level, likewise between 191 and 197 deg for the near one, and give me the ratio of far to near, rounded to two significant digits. 0.91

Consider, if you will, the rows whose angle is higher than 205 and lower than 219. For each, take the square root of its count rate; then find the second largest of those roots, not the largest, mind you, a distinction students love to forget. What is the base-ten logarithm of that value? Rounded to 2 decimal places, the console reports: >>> 1.34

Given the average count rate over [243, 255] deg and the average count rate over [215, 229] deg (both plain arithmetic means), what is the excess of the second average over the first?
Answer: 176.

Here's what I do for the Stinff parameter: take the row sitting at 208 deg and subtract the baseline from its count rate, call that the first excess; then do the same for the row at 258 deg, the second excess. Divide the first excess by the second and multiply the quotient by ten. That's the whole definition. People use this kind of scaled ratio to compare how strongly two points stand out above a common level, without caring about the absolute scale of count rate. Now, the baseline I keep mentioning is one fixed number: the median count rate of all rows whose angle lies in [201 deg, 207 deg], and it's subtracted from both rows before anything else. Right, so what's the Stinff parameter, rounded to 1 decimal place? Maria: 1.1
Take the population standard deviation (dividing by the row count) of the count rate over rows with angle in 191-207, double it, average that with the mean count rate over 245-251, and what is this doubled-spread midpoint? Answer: 142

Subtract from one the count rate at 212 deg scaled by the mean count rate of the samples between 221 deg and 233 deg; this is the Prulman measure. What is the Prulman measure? -0.2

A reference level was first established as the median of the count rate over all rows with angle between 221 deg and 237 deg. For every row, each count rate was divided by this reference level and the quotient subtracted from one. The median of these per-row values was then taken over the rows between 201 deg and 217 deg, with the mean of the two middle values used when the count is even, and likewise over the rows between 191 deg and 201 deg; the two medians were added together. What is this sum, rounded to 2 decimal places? -0.22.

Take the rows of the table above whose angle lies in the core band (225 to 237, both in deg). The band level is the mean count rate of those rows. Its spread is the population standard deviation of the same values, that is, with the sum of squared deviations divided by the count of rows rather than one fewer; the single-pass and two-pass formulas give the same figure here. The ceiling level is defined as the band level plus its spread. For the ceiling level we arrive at 407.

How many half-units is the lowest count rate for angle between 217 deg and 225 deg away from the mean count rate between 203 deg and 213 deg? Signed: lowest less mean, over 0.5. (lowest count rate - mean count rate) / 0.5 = -115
